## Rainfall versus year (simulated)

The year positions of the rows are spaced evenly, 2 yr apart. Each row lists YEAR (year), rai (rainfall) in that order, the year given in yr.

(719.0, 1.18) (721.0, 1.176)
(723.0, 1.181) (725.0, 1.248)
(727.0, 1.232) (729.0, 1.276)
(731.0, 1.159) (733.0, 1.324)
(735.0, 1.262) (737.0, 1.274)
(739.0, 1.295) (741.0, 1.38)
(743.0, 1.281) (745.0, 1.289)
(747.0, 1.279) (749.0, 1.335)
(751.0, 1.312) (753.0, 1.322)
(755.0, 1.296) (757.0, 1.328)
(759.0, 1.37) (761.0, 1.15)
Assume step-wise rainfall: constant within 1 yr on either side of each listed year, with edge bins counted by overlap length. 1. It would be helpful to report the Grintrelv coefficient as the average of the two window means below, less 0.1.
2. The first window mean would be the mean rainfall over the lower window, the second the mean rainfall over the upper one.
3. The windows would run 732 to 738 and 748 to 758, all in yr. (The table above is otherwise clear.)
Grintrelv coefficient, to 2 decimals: 1.20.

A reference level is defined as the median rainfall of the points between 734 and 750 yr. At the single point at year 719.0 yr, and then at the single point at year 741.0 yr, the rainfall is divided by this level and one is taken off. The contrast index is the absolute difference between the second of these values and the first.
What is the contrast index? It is 0.16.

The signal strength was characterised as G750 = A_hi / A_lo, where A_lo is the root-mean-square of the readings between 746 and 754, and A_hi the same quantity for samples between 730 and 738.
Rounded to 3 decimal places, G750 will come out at 0.957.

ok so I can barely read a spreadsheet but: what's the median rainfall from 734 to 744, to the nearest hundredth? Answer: 1.28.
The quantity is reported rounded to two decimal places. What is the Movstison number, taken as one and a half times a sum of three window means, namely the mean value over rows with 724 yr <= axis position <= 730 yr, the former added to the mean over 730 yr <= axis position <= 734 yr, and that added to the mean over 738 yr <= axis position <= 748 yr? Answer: 5.70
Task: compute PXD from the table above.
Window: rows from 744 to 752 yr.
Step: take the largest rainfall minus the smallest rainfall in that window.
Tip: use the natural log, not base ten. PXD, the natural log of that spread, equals -2.9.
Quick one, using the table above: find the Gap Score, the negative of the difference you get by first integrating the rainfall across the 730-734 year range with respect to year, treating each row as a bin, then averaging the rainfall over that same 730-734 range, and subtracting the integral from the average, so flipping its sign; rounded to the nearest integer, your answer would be 4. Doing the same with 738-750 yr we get 14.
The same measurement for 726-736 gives 11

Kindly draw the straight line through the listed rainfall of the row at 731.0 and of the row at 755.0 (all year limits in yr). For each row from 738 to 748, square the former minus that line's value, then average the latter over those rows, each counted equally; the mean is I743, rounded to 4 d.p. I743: 0.0082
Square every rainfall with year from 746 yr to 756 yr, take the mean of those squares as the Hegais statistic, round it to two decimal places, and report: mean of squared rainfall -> 1.71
